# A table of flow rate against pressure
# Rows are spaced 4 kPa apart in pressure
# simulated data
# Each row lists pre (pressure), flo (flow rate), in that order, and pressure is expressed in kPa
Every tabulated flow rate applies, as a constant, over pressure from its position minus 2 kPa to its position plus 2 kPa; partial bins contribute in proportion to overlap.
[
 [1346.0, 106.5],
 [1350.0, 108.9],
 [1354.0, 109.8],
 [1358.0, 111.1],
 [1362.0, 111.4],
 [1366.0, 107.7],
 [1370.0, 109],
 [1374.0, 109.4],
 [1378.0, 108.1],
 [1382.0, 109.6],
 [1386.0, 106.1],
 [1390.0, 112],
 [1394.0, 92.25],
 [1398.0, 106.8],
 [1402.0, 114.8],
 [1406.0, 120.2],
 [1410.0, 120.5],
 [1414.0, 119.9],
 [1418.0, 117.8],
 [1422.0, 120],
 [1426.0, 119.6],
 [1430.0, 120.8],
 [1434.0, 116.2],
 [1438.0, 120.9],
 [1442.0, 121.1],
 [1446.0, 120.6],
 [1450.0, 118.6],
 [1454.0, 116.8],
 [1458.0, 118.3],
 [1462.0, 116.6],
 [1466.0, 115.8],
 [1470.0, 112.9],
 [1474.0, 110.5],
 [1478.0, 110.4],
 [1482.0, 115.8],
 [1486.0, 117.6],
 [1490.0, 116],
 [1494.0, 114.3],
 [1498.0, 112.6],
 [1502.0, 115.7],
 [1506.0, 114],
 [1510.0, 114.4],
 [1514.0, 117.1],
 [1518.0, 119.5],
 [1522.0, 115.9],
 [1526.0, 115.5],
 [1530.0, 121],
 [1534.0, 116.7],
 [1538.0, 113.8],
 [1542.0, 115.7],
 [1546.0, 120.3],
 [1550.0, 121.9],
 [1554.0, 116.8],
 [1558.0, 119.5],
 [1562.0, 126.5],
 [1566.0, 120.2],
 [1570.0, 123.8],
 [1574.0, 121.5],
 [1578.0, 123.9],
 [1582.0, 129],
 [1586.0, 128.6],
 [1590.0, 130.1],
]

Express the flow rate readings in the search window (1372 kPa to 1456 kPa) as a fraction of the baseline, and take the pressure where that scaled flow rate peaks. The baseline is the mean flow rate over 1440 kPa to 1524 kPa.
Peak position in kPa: 1442.0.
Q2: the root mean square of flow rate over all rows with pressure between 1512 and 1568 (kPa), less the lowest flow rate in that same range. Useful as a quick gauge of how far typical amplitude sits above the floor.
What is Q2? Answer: 4.8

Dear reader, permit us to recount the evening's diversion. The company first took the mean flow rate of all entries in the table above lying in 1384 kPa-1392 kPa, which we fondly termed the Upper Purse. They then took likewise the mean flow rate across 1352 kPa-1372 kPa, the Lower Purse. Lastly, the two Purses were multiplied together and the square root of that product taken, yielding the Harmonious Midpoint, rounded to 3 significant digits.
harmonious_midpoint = 109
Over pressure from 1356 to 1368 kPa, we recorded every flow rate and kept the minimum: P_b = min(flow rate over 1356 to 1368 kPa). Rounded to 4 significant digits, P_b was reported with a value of 107.7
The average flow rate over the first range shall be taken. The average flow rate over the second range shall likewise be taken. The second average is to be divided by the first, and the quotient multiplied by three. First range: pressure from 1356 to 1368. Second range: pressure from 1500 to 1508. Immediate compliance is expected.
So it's 3.13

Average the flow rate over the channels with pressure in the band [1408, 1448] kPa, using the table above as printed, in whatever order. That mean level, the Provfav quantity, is 120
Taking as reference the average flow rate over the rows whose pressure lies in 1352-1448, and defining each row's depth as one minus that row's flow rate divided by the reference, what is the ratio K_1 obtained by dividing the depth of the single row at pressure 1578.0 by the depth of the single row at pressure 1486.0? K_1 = 2.6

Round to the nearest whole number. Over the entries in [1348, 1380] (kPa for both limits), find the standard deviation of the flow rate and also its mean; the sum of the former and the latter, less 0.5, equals 110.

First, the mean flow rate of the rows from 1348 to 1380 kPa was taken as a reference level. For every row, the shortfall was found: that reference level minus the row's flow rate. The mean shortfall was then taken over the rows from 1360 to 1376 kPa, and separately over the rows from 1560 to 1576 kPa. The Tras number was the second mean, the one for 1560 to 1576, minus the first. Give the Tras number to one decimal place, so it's -13.6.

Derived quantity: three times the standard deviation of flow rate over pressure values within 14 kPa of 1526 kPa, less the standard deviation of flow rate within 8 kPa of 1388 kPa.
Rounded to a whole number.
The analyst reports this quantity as -1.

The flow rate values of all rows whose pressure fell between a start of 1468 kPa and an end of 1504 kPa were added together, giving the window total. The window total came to 1026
